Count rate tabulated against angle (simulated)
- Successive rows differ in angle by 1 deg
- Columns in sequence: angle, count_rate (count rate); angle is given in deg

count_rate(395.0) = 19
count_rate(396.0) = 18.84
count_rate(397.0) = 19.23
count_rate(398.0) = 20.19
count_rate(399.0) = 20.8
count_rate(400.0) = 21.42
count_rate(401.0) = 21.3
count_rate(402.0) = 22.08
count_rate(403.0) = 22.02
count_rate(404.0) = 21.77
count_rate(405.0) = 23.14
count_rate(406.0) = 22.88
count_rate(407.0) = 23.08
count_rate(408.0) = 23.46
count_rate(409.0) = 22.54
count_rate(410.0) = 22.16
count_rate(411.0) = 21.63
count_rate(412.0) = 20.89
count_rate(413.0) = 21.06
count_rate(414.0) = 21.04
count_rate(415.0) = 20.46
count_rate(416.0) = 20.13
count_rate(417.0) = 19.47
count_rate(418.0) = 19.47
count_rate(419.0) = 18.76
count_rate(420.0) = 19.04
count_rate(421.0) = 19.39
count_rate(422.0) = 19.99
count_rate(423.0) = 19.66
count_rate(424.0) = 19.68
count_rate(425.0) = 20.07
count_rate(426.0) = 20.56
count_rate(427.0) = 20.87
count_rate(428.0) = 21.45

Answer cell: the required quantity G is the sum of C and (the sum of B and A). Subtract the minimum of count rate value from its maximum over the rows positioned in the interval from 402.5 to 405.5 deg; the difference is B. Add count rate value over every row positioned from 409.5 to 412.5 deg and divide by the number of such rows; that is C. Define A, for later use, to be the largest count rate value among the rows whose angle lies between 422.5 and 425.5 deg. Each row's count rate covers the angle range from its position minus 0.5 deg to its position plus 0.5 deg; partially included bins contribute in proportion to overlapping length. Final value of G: 43.0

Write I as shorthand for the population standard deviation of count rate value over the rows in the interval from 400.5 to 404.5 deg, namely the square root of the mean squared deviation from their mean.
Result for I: 0.31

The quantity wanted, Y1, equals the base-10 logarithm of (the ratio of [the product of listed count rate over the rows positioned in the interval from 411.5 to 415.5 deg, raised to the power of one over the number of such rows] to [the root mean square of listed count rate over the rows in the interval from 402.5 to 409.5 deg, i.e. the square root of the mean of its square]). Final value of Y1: -0.04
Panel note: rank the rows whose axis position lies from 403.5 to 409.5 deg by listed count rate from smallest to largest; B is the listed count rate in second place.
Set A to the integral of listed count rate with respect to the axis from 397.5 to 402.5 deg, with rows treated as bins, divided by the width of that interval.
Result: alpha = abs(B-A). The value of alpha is 1.4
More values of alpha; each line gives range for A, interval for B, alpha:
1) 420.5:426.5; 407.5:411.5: 2.3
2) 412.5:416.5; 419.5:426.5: 1.3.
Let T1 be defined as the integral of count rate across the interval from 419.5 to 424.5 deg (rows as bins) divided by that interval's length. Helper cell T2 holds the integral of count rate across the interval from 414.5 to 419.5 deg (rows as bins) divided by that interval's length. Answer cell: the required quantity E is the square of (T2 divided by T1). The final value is 1.01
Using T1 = 19.6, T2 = 19.7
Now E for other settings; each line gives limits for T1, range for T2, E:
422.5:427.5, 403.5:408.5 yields 1.29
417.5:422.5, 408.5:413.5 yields 1.26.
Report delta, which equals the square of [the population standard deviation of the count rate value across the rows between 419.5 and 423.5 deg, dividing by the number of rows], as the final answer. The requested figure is 0.1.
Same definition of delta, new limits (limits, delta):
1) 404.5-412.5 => 0.7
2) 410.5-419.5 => 0.8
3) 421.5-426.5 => 0.1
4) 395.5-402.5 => 1.2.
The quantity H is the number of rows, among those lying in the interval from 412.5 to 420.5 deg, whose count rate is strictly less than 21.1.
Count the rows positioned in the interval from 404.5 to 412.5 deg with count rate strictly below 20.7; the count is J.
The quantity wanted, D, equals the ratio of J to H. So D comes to 0.00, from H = 8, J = 0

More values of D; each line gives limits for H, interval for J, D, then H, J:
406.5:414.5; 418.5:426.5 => 2.67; 3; 8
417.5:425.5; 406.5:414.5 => 0.00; 8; 0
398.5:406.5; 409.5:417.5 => 3.00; 1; 3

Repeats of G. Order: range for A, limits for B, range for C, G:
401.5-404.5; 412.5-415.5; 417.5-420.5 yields 41.8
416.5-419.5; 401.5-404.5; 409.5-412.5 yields 41.3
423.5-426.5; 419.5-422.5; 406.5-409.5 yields 44.5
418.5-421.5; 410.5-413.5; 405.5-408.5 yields 43.3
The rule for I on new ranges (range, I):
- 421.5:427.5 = 0.44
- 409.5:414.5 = 0.47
